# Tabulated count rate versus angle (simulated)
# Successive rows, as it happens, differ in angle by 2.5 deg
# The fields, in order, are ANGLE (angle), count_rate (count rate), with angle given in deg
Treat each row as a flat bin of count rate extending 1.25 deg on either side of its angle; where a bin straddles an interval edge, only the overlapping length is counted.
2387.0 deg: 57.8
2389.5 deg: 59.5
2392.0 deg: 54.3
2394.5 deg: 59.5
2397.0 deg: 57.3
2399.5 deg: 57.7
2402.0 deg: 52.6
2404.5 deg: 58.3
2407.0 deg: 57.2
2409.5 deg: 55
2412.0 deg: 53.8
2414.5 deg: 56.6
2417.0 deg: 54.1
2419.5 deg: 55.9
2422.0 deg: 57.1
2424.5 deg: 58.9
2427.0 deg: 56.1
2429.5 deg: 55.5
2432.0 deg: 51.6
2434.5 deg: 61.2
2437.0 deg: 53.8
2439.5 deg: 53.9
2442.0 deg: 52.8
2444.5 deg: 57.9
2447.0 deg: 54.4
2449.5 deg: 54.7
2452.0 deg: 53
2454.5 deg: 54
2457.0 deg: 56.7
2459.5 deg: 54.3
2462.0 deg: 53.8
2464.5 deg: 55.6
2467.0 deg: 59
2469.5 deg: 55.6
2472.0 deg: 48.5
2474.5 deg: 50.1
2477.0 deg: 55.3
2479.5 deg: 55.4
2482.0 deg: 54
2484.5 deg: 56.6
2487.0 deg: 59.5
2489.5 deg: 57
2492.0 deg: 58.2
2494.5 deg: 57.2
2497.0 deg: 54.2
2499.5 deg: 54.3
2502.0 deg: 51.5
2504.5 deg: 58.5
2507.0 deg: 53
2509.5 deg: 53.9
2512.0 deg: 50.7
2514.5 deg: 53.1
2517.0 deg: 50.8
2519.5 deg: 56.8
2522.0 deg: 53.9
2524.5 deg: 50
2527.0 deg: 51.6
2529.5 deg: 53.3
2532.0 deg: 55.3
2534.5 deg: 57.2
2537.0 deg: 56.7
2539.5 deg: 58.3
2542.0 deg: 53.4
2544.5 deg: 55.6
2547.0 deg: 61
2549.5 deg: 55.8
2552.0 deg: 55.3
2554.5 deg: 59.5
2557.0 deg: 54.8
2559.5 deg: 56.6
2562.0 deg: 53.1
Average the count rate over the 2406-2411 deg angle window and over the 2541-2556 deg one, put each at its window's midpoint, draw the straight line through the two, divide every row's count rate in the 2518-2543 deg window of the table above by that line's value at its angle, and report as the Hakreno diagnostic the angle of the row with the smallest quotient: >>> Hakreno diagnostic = 2524.5 deg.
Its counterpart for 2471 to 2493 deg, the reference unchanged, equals 2472.0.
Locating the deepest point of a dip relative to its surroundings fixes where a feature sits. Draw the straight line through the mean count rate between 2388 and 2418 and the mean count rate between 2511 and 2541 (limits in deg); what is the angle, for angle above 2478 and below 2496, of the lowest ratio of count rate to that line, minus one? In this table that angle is 2482.0 deg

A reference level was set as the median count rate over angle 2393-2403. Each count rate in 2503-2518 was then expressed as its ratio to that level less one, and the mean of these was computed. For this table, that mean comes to -0.07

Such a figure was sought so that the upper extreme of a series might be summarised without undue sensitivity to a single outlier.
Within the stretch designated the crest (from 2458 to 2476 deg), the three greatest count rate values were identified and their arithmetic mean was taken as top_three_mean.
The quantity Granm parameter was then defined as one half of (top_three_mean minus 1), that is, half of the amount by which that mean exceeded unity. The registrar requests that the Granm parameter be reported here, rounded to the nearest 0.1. 27.9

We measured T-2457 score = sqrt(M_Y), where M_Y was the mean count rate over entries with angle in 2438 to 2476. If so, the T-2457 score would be 7.37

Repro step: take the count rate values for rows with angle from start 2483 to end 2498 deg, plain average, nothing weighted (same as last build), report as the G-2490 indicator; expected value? 57.1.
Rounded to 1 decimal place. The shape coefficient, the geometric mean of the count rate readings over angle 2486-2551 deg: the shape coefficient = 55.0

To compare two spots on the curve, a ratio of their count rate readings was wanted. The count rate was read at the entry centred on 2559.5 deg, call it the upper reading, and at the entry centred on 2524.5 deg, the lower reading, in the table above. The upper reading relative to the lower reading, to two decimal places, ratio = 1.13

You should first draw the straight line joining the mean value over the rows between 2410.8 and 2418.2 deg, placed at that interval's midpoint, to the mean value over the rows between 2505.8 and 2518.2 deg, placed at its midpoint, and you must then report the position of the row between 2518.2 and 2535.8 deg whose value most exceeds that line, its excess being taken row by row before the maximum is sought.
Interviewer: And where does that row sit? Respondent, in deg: 2534.5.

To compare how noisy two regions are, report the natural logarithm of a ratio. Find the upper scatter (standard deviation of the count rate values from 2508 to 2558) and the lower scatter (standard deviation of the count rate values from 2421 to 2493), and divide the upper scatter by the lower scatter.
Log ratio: 0.05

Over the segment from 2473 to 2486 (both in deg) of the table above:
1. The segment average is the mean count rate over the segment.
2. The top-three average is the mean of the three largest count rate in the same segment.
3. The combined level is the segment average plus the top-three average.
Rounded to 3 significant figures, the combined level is 110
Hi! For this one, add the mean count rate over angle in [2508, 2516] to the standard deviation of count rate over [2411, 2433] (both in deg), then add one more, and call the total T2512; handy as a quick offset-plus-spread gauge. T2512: 56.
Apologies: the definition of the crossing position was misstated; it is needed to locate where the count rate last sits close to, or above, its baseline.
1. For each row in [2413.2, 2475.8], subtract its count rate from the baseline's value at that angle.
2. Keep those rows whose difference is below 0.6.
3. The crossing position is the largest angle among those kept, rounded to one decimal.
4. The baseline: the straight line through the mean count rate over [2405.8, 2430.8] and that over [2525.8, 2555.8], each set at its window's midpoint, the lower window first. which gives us 2469.5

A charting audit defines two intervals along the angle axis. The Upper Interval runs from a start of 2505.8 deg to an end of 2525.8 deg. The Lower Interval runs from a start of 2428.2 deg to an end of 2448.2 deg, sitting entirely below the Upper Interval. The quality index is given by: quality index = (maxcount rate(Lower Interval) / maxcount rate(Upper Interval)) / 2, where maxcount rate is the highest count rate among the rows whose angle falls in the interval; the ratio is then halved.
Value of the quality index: 0.539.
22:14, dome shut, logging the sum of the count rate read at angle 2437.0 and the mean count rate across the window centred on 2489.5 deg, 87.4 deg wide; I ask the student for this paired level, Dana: 108.2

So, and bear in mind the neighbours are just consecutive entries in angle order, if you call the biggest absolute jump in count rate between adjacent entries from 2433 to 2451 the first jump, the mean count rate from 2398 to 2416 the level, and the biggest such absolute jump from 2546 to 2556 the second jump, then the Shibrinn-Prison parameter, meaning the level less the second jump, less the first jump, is 43.3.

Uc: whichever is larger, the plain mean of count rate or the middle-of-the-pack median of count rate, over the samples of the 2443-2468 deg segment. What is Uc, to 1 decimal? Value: 55.3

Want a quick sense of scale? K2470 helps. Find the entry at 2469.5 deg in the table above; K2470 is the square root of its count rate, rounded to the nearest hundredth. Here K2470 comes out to 7.46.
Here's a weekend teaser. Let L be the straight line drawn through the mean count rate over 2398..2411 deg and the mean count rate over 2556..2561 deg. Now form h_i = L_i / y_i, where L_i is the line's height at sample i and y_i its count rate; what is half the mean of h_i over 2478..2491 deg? 0.495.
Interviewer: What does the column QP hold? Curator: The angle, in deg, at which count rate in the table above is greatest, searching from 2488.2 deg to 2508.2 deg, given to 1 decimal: 2504.5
